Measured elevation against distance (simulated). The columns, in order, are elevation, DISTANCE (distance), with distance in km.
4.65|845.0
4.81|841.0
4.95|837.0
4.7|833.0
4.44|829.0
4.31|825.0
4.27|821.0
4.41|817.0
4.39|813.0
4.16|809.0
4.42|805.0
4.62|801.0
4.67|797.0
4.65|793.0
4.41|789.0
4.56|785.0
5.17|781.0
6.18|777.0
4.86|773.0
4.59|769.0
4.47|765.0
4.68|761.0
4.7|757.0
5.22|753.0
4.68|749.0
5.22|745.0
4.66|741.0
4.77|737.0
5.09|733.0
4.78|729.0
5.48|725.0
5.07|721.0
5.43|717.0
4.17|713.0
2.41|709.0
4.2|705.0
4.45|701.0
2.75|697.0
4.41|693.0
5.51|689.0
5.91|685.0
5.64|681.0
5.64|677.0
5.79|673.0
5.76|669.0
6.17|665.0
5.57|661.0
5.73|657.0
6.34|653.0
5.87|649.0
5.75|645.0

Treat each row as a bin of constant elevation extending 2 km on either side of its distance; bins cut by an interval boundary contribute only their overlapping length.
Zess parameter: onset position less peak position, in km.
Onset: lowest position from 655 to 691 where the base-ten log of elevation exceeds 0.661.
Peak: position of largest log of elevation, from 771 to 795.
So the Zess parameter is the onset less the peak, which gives -120 km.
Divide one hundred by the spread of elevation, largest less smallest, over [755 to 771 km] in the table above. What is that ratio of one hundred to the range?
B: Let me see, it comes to 435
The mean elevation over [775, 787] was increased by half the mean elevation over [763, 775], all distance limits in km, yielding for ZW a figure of 7.62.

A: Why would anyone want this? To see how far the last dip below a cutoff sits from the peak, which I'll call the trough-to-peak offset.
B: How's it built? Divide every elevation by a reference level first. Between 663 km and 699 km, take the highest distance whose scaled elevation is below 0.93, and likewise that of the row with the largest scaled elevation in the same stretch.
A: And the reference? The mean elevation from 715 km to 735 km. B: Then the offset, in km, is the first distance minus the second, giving 32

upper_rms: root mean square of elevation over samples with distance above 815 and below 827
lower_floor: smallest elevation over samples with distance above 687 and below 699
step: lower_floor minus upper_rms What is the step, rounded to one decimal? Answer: -1.6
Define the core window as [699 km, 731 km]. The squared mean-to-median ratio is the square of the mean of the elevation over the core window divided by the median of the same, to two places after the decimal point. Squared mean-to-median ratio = 0.95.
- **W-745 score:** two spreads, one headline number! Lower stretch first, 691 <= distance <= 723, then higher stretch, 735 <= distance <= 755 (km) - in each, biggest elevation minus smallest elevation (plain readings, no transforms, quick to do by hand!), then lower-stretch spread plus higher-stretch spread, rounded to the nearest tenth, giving 3.6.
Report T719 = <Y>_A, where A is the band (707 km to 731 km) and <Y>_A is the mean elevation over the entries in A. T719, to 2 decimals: 4.56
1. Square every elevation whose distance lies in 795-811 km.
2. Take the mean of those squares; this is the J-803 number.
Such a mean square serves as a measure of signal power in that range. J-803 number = 20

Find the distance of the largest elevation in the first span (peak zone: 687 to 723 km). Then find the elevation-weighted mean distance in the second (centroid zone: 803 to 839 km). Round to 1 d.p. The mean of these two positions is 755.2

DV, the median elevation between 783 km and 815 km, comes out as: 4.5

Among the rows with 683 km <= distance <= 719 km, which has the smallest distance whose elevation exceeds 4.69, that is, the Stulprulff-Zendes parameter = 685.0 km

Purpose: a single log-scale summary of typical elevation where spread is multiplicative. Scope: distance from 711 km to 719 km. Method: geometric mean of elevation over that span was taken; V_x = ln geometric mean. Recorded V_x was 1.56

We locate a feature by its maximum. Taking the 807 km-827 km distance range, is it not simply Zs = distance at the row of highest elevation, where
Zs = 817.0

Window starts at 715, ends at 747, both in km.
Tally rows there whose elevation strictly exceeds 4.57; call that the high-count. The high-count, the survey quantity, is 8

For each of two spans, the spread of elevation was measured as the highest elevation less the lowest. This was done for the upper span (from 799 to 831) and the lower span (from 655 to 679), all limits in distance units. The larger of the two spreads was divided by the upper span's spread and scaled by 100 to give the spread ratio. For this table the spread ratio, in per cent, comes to 130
